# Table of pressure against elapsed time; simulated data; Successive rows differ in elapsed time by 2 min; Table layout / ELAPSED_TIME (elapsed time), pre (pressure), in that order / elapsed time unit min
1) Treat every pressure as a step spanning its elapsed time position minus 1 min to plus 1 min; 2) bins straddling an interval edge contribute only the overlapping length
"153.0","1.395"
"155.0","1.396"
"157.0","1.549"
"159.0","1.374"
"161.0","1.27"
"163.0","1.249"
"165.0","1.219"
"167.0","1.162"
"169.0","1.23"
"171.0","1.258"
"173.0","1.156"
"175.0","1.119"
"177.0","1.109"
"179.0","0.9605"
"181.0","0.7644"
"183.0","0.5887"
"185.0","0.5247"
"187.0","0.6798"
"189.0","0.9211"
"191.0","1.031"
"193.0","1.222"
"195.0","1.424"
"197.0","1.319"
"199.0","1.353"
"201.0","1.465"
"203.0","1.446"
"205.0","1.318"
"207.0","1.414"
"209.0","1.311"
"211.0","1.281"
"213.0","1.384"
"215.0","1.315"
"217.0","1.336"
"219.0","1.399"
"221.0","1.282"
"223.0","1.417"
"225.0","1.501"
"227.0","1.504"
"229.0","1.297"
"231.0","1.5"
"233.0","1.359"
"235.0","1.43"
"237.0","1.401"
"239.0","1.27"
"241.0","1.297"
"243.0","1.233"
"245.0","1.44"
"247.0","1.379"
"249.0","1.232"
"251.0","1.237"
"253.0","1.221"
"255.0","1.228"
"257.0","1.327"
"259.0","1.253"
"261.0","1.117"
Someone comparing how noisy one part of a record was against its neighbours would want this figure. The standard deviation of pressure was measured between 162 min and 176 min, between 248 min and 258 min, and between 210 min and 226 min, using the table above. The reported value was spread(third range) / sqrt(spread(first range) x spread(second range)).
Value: 1.6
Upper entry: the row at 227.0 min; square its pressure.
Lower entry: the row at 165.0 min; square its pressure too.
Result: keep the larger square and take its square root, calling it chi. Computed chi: 1.50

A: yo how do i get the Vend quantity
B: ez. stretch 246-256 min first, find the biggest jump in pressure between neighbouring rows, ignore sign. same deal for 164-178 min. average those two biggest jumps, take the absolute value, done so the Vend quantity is 0.12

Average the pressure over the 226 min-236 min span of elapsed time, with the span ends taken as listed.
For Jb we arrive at 1.42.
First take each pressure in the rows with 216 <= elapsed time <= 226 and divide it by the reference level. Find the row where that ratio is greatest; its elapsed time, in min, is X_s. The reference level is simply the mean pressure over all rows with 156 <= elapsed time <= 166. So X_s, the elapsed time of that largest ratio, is 225.0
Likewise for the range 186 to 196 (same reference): 195.0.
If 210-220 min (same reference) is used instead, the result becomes 219.0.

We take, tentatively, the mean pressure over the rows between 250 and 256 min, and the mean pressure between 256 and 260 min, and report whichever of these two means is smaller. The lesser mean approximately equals 1.23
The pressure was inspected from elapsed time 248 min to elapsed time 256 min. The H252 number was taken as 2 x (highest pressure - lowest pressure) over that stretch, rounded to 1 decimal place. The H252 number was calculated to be 0.0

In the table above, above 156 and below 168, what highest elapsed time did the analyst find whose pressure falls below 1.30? 167.0 min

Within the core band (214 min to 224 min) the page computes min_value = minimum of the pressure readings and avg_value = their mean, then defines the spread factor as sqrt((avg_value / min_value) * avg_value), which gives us 1.19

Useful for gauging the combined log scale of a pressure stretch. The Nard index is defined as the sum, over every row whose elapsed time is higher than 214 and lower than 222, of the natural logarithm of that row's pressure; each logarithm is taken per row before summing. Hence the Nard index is 1.15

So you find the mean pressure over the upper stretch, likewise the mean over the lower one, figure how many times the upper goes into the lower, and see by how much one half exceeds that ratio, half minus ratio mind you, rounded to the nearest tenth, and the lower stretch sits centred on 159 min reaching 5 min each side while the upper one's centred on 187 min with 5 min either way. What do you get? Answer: -1.3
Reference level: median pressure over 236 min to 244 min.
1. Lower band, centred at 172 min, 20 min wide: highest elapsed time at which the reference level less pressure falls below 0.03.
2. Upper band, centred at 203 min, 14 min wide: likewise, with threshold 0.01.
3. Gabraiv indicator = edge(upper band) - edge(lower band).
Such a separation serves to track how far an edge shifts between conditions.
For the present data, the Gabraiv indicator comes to 38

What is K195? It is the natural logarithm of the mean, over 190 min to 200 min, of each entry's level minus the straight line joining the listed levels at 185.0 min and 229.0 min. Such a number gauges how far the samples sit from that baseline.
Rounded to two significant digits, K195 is -0.56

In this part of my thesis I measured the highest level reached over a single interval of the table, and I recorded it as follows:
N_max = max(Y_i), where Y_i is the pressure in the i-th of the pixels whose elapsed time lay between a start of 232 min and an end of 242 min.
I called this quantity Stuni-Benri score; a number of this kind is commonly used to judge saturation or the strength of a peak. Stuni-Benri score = 1.43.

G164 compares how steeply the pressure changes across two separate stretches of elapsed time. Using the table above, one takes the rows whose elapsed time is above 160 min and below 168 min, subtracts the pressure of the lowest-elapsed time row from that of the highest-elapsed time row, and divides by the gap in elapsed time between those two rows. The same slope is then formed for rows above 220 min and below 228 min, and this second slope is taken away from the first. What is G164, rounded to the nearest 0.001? -0.055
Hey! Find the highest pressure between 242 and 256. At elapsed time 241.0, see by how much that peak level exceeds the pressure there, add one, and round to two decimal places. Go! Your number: 1.14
